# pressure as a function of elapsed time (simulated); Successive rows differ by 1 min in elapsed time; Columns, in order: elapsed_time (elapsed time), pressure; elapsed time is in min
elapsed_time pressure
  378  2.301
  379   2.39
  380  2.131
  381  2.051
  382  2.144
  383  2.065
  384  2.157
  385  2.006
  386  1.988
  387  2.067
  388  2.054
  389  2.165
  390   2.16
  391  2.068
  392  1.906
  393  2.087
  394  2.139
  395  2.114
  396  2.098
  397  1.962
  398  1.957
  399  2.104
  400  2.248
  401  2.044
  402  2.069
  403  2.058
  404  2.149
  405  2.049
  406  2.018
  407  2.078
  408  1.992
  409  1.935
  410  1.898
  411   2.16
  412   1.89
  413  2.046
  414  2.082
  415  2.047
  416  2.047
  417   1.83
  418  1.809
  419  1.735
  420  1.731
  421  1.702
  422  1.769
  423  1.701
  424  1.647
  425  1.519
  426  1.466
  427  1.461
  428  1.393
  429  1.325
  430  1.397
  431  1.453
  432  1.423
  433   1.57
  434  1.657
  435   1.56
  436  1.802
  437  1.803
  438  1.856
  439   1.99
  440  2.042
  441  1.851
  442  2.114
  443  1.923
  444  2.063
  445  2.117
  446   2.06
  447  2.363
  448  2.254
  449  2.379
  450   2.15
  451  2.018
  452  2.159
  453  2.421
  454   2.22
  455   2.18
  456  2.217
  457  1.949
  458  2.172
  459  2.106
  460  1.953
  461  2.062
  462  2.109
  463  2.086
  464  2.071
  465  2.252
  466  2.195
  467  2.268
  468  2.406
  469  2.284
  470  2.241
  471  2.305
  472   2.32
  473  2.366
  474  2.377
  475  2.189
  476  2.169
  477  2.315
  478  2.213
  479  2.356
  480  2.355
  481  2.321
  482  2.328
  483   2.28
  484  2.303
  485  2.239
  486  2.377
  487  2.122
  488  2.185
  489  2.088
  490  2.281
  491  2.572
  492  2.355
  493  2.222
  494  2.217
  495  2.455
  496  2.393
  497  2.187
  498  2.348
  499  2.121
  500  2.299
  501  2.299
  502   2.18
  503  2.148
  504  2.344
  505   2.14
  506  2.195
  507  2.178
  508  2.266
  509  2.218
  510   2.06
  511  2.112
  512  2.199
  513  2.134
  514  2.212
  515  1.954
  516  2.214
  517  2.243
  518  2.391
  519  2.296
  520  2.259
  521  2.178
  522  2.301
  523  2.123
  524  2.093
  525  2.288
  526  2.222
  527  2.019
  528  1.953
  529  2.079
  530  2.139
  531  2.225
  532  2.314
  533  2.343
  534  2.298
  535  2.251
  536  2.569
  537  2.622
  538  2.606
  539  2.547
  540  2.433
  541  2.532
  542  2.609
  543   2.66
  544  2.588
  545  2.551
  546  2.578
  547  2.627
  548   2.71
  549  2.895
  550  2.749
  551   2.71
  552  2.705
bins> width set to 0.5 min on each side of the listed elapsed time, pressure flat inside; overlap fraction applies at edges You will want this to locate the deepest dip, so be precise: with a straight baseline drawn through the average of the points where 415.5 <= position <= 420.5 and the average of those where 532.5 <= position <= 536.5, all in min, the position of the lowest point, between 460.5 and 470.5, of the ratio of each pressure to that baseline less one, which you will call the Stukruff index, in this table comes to 464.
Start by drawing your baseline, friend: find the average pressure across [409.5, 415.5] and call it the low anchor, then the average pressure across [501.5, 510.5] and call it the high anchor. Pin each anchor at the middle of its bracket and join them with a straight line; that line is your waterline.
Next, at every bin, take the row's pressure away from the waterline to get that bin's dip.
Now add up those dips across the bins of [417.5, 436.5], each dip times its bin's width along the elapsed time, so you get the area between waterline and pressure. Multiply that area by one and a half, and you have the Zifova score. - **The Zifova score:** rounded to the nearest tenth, 13.2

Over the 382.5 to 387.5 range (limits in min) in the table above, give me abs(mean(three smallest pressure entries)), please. 2.02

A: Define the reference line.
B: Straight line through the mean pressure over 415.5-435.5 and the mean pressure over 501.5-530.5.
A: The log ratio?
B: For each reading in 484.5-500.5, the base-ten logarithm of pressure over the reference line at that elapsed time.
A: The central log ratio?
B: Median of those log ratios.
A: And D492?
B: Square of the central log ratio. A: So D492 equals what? 0.0023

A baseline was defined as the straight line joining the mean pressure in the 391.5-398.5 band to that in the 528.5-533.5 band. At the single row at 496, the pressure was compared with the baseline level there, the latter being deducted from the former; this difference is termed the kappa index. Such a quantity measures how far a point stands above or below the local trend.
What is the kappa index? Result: 0.22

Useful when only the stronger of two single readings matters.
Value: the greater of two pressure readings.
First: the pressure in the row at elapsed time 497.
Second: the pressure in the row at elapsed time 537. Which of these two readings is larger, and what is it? 2.62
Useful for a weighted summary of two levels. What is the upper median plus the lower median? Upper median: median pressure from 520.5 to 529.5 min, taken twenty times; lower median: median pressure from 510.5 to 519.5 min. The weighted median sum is 45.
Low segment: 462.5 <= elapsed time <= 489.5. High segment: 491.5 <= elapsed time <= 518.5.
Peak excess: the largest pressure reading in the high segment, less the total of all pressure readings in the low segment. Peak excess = -59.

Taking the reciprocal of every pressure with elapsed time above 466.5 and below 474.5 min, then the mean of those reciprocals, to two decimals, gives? 0.43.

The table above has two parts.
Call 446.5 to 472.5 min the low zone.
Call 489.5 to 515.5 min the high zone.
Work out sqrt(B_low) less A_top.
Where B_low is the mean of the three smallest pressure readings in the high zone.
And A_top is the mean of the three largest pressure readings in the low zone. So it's -1.0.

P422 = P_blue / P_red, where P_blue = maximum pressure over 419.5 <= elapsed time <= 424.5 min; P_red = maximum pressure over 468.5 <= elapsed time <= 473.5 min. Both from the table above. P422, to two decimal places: 0.75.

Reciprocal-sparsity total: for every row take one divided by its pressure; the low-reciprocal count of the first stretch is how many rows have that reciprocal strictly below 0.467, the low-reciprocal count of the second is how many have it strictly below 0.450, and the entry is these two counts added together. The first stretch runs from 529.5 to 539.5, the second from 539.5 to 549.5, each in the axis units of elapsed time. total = 19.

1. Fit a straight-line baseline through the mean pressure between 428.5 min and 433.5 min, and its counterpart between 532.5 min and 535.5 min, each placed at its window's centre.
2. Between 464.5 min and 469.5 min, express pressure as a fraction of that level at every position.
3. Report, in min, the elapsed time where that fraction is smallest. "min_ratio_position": 466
